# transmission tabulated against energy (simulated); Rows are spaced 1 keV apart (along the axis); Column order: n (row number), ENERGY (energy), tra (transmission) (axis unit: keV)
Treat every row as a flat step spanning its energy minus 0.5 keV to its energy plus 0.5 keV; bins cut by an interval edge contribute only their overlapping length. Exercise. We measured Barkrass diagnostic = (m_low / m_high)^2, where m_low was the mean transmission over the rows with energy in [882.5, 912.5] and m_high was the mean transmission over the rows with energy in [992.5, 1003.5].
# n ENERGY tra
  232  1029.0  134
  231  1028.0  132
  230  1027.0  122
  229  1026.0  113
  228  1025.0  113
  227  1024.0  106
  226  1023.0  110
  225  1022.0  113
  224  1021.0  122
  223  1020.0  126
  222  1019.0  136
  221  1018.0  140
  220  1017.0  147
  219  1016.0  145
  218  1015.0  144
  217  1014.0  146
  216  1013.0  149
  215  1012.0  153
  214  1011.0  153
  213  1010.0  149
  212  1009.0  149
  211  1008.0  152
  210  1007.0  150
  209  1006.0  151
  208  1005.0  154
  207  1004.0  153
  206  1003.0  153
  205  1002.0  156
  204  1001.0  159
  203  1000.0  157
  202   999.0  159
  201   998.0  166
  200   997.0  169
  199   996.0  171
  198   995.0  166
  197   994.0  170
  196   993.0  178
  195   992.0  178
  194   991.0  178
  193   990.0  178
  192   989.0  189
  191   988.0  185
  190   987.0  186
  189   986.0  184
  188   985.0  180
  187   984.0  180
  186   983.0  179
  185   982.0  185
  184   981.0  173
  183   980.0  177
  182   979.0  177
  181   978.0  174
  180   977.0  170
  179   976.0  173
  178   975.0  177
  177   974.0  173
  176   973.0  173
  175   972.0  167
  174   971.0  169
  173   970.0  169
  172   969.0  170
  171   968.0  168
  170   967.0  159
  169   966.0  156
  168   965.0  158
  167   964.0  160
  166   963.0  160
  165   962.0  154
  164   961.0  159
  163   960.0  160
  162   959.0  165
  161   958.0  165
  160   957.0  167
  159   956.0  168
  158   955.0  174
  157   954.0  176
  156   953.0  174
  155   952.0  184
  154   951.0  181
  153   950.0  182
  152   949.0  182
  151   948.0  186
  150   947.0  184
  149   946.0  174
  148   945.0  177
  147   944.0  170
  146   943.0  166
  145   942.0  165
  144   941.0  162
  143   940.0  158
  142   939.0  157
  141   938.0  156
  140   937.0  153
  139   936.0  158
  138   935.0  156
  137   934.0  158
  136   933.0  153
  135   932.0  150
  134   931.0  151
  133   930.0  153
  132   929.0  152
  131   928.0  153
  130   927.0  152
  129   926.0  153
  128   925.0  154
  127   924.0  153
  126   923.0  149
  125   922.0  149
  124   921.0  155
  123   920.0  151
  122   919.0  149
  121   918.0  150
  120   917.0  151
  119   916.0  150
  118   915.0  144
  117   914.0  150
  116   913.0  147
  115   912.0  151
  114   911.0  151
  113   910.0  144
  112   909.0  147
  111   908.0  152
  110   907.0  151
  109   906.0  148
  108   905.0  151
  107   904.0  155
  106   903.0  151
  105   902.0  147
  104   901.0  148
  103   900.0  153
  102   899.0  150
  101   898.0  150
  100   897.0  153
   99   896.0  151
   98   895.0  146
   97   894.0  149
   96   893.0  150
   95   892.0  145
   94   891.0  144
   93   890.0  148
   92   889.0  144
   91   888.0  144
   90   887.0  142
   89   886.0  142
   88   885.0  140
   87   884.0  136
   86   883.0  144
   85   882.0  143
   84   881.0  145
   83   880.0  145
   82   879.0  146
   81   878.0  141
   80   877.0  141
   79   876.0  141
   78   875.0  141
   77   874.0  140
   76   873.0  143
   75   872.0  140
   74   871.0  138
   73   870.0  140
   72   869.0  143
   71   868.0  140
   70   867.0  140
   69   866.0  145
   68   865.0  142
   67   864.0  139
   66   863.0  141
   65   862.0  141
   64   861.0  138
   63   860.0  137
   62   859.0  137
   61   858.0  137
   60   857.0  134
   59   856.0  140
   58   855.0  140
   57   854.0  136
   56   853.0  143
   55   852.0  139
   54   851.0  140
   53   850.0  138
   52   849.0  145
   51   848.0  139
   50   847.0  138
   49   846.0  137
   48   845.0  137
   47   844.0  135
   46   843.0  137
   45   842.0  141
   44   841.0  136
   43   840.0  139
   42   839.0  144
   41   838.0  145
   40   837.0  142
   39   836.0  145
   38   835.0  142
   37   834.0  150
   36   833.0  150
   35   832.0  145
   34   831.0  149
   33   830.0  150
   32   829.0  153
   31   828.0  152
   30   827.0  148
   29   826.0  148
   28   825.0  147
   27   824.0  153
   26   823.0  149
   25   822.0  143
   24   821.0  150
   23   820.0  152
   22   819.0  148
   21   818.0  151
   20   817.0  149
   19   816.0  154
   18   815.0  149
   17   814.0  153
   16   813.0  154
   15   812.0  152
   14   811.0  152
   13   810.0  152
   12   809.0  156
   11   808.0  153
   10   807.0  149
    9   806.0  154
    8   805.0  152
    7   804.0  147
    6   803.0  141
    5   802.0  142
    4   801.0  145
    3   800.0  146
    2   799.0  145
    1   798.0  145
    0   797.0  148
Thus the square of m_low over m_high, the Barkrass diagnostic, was 0.81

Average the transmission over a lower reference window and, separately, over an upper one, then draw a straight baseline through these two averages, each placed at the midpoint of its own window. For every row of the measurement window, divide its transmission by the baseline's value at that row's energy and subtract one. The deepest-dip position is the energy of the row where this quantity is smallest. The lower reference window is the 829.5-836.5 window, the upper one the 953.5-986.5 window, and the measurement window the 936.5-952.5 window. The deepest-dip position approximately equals 937.0 keV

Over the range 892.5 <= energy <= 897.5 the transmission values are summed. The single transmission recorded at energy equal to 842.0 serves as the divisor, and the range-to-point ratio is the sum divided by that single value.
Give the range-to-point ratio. 5.31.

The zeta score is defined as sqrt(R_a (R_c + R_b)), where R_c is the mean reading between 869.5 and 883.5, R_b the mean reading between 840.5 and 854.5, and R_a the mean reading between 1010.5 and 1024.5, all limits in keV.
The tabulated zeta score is 195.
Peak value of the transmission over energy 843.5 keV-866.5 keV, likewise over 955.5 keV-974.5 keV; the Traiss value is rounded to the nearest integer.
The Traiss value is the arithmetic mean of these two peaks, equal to 159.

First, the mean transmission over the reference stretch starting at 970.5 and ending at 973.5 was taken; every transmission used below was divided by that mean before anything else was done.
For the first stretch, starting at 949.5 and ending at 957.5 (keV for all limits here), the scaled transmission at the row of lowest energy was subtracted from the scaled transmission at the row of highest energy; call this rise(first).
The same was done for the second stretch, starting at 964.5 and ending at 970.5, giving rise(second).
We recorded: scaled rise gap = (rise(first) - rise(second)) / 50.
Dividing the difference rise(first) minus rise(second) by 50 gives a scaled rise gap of -0.0031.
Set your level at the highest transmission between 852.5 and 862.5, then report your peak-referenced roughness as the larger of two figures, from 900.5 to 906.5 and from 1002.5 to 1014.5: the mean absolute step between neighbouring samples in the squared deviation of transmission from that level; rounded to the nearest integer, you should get 51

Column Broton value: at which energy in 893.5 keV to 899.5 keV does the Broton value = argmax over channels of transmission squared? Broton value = 897.0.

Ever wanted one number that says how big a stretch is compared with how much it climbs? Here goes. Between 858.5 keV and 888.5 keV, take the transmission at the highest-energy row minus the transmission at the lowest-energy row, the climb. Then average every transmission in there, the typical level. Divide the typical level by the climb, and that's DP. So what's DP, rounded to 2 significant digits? 20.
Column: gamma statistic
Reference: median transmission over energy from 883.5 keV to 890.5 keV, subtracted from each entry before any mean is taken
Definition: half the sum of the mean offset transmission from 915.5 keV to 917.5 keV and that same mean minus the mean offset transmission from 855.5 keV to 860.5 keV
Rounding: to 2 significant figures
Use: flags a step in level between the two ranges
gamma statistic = 11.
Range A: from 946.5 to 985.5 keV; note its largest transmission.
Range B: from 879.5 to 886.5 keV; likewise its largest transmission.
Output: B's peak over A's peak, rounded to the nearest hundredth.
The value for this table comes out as 0.78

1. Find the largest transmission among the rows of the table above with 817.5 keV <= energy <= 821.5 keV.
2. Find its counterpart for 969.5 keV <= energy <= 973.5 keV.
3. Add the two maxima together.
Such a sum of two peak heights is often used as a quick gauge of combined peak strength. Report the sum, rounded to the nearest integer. 325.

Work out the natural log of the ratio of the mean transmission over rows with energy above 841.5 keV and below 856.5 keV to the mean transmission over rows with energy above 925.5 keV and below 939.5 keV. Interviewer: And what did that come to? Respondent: -0.10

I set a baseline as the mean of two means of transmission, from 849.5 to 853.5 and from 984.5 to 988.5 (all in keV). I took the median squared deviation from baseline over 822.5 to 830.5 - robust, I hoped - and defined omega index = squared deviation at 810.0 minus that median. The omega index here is -56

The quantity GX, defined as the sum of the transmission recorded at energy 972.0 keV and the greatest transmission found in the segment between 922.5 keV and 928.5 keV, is 321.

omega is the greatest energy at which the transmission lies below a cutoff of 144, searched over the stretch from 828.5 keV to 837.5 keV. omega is 837.0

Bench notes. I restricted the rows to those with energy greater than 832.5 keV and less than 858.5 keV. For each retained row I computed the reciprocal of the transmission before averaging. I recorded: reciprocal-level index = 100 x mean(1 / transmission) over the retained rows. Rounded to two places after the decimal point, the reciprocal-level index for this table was 0.71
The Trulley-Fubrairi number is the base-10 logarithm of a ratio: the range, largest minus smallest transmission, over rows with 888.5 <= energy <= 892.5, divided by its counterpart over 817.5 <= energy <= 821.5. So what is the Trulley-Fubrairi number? 0.0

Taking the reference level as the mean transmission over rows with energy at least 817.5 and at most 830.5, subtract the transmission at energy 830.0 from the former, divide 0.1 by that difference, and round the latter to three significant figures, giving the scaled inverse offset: -0.217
